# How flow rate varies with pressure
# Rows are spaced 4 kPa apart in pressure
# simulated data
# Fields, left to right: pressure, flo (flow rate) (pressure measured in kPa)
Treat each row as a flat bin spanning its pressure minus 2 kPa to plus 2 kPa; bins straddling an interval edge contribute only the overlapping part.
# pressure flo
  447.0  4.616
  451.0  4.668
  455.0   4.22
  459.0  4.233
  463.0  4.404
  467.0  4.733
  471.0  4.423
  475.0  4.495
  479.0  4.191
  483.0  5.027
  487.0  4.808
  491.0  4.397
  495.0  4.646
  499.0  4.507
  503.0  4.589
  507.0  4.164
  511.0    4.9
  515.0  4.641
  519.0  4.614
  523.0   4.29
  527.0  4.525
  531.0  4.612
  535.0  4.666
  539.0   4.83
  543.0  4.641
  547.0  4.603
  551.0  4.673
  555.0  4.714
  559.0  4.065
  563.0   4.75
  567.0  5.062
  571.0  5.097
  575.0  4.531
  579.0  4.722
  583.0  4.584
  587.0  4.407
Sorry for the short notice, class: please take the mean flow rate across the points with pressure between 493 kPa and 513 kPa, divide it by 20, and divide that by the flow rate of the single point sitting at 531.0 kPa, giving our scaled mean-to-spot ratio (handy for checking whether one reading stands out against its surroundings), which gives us 0.0494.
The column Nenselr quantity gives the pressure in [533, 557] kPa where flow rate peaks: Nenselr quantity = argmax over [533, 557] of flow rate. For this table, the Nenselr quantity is 539.0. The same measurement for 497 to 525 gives 511.0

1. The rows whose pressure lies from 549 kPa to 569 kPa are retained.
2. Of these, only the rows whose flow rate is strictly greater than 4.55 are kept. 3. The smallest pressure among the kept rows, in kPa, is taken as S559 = 551.0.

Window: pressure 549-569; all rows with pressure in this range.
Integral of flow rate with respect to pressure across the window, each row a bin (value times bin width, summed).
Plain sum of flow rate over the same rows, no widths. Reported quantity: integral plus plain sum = 116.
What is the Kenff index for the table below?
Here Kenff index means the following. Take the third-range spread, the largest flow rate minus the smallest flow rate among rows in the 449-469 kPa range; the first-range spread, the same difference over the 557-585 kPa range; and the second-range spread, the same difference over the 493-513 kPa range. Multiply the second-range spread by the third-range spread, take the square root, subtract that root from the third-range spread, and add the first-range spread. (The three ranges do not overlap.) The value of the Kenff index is 0.93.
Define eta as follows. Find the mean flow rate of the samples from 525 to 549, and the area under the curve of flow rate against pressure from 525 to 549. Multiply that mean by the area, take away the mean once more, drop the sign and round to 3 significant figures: 513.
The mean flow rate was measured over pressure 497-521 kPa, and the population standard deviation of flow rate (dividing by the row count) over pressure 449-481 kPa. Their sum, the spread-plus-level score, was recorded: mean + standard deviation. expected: 4.760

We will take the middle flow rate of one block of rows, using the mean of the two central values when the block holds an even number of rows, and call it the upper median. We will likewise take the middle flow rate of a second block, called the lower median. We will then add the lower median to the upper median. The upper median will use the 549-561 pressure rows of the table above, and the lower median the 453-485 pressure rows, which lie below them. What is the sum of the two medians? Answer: 9.09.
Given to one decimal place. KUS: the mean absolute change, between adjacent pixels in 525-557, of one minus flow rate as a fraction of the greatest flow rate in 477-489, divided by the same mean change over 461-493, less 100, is -99.7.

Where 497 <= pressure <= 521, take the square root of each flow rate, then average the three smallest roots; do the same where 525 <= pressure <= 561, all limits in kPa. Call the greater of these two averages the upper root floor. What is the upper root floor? 2.10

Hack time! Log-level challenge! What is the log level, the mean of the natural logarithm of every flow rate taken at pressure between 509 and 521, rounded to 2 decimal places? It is 1.55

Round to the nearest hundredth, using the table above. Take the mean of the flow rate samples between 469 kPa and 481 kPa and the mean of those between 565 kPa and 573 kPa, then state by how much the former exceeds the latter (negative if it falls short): -0.71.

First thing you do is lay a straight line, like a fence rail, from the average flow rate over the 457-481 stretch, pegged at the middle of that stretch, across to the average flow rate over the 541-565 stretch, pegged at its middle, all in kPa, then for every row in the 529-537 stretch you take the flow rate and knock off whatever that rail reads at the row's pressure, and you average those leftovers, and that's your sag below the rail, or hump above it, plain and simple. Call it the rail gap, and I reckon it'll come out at 0.10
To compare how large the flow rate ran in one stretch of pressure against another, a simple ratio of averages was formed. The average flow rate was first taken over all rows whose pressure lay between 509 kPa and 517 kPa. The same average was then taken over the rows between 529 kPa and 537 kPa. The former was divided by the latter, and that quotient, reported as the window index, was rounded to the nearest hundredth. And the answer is 1.03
